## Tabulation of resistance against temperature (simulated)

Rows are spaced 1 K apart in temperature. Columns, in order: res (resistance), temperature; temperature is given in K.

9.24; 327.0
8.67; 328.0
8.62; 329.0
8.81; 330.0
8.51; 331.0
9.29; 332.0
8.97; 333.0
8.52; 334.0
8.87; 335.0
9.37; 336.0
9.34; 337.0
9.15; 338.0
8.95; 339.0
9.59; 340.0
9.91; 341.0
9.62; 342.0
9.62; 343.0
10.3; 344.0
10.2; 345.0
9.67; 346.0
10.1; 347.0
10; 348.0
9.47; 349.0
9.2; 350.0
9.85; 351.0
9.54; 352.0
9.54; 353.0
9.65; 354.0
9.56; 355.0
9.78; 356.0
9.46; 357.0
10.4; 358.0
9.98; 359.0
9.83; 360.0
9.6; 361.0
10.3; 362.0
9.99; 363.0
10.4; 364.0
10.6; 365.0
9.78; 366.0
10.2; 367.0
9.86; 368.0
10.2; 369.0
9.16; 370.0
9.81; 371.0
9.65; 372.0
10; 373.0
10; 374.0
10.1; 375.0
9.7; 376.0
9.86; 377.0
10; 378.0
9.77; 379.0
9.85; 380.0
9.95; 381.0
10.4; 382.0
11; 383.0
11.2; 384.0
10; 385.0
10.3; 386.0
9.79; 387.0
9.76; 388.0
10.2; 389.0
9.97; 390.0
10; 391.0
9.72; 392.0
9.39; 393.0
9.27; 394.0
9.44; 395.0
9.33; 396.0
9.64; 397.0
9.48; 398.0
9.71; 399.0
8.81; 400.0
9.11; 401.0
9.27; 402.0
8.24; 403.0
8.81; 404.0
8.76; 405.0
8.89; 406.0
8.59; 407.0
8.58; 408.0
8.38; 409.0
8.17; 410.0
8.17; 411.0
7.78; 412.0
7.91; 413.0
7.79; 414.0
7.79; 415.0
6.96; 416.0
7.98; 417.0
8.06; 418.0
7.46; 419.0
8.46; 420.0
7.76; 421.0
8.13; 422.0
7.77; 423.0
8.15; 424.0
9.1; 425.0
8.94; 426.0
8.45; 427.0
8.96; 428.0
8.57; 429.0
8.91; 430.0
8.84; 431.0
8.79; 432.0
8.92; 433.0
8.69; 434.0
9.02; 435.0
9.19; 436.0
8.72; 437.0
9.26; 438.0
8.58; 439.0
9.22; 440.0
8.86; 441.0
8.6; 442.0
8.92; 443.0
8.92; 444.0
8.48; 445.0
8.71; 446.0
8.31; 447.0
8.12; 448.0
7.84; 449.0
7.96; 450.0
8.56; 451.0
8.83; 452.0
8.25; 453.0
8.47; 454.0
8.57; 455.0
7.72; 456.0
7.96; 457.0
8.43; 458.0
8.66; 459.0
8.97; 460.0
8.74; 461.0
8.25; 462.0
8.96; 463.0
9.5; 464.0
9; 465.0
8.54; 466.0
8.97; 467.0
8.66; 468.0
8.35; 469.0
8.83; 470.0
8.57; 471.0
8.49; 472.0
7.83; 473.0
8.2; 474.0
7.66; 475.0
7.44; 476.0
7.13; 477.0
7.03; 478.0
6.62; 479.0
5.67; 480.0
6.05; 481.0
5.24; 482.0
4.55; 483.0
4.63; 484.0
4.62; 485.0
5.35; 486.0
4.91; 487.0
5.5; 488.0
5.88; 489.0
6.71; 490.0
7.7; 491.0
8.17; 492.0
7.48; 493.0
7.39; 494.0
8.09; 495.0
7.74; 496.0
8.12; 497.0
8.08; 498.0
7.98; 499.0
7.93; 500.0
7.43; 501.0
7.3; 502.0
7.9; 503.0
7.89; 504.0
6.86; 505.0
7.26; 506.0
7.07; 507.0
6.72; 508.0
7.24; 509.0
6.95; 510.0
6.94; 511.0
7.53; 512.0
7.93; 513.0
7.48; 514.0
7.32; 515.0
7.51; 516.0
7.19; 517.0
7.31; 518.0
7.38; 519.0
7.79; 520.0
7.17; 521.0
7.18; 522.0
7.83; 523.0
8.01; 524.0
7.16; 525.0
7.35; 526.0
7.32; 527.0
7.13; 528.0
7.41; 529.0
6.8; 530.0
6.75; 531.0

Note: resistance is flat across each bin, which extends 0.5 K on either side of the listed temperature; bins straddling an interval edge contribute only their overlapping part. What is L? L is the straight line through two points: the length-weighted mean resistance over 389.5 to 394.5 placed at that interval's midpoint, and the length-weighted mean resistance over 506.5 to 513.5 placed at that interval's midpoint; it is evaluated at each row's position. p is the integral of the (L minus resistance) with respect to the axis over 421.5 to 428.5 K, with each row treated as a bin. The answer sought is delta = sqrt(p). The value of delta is 1.8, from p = 3.3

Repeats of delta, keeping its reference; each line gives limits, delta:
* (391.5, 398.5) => 1.0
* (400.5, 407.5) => 2.1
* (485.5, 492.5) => 3.0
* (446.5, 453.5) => 1.1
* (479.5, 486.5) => 4.3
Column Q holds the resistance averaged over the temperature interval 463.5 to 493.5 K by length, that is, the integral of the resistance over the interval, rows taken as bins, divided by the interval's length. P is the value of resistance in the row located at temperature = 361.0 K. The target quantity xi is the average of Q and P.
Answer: 8.4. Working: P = 9.6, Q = 7.1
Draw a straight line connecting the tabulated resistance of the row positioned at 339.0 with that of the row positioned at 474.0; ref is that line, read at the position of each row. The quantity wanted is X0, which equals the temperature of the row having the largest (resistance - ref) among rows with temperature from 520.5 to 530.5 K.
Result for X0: 524.0 K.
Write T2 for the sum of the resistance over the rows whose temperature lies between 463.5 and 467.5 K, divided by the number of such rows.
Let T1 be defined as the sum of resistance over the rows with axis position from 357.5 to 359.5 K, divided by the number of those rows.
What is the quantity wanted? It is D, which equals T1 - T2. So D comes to 1.2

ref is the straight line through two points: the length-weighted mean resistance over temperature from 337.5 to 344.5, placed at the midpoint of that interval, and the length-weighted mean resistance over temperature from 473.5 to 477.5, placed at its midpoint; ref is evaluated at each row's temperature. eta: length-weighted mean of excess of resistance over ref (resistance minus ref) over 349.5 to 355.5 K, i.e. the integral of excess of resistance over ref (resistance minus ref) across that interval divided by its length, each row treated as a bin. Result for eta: 0.1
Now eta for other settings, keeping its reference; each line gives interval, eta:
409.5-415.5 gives -0.6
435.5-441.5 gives 0.8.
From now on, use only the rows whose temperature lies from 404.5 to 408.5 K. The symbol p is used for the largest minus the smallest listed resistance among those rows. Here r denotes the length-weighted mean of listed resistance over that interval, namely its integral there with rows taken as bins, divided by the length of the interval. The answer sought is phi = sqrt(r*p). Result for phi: 1.6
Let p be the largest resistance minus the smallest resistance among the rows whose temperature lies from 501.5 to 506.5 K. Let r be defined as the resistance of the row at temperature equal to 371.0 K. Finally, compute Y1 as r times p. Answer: 10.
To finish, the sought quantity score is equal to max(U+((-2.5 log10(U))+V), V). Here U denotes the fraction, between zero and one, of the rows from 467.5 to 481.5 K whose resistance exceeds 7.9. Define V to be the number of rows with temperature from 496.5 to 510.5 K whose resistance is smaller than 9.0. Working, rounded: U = 0.4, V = 14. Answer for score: 15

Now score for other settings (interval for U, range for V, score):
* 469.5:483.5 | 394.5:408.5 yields 9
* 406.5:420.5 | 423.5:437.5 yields 12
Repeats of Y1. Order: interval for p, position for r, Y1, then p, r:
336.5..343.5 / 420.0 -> 8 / 0.96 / 8.46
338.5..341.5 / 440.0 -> 9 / 0.96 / 9.22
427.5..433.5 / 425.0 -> 4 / 0.39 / 9.1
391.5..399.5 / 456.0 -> 3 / 0.45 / 7.72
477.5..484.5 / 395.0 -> 23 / 2.48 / 9.44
